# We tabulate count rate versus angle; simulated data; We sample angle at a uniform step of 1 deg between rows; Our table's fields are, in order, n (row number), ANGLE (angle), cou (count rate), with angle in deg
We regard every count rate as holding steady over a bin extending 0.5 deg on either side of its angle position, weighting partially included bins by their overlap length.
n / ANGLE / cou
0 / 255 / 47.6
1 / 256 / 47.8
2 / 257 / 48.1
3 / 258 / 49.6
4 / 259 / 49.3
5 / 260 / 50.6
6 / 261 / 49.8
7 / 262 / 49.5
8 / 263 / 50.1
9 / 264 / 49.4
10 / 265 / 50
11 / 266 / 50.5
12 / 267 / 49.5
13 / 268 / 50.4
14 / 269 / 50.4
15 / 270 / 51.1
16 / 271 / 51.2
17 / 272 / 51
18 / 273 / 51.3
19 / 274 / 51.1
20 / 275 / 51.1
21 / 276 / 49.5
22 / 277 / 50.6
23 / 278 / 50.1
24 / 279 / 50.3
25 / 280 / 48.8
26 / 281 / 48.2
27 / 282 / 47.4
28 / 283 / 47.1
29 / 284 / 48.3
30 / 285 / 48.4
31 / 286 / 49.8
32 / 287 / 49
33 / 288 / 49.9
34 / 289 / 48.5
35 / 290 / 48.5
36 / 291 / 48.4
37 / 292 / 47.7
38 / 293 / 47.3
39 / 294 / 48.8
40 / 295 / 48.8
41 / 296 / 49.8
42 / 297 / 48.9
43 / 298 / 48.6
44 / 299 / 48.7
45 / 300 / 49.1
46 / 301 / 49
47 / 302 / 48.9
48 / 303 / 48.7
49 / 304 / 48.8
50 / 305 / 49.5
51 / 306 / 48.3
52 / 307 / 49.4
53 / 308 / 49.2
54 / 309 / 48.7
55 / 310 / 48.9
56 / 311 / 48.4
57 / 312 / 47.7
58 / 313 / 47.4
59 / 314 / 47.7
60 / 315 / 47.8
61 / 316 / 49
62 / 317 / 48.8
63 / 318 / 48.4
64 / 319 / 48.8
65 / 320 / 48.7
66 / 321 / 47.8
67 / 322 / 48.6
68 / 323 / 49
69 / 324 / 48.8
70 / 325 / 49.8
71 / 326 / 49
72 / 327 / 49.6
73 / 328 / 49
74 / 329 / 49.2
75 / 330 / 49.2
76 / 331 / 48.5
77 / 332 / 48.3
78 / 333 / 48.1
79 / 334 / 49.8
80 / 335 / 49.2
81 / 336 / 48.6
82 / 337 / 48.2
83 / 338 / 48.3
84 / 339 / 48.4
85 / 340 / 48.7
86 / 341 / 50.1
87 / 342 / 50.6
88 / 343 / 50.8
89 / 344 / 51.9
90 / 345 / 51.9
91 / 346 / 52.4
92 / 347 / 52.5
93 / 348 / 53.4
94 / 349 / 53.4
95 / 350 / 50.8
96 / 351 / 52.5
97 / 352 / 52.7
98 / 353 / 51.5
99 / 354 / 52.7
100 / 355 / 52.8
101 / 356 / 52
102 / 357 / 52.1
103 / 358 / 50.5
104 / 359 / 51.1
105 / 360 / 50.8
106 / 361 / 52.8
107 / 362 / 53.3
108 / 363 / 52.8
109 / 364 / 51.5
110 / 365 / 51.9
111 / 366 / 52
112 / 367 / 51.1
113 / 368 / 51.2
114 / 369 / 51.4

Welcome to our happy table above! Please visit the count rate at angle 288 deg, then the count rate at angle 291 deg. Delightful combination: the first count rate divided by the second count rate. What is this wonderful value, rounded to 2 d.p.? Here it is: 1.03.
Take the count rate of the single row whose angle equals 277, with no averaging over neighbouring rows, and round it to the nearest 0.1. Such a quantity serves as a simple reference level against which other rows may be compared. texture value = 50.6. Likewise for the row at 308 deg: 49.2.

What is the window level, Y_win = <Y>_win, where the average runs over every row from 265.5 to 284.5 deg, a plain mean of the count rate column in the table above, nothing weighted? 49.89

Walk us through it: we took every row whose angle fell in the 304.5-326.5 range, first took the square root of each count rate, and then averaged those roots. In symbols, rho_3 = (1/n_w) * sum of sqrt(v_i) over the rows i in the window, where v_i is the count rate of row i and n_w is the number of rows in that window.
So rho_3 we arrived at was 6.97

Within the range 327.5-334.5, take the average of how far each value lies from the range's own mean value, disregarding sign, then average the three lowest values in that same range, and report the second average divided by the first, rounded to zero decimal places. 99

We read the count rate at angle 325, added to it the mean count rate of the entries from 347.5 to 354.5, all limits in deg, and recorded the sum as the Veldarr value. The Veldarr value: 102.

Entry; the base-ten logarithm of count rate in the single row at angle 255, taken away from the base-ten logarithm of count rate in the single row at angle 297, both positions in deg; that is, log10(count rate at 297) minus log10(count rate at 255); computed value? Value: 0.01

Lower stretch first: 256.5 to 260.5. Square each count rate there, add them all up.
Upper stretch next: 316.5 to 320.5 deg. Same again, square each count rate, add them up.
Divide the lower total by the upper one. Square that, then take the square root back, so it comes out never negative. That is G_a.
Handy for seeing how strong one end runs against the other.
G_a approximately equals 1.03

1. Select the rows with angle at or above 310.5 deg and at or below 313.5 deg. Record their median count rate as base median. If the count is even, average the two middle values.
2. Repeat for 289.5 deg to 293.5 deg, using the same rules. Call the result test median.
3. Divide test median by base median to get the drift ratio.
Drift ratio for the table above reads 1.01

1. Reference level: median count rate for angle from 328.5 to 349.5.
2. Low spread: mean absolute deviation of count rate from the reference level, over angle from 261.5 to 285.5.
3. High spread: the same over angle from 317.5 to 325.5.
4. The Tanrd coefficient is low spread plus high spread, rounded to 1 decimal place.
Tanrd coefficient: 1.8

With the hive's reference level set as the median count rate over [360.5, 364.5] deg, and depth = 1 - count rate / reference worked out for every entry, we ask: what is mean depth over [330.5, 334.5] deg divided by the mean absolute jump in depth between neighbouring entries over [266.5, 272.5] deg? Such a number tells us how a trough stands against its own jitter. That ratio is 10.9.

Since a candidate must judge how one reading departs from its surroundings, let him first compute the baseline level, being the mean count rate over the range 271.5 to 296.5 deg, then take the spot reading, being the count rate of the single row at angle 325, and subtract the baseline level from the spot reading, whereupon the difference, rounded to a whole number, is 1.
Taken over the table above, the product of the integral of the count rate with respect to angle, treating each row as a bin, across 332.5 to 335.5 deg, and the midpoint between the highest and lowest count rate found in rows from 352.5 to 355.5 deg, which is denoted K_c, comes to 7671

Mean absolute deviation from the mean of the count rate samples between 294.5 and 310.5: 0.3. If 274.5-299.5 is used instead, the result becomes 0.8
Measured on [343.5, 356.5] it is 0.6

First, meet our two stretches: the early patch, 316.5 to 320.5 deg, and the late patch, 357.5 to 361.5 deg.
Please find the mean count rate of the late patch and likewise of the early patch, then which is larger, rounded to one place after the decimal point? 51.3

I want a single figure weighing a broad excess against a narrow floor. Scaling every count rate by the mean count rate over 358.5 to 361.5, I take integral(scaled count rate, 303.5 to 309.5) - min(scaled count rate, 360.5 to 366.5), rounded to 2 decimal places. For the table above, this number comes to 4.70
